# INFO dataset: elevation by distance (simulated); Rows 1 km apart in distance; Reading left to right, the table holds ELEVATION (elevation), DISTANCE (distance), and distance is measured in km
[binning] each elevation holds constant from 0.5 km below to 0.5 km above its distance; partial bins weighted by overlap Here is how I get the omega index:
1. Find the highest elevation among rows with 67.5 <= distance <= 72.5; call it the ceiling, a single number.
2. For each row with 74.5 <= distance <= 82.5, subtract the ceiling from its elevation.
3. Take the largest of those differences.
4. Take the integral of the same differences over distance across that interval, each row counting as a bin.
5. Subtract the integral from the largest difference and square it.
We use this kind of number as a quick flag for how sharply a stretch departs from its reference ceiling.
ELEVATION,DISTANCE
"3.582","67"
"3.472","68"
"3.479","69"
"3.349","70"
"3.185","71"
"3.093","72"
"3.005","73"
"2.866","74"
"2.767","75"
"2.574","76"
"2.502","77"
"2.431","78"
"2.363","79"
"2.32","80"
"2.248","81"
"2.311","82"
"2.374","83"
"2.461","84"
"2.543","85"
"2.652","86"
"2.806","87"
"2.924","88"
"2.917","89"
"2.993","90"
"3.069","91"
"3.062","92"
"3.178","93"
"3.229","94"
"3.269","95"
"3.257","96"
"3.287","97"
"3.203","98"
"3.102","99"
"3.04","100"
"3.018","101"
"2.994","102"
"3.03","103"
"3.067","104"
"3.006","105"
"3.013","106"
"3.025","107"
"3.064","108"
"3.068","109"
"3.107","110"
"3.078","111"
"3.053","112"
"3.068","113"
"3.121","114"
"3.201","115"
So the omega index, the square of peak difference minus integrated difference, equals 58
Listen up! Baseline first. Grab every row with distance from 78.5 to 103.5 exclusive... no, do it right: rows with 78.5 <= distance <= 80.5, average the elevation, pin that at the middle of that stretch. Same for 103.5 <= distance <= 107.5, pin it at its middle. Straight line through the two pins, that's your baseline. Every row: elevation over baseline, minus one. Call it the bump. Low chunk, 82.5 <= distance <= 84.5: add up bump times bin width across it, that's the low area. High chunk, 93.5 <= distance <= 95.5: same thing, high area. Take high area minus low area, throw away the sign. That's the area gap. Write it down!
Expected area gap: 0.40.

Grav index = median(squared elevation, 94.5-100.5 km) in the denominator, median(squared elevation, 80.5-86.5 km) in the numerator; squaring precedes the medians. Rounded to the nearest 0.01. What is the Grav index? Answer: 0.56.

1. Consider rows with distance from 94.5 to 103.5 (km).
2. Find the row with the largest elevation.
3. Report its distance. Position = 97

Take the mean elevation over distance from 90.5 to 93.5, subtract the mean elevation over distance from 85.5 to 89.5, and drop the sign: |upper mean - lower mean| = 0.28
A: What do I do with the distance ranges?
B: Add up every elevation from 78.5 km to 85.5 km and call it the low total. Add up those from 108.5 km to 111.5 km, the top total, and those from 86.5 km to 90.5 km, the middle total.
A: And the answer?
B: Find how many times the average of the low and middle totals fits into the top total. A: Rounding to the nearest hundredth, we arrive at 0.65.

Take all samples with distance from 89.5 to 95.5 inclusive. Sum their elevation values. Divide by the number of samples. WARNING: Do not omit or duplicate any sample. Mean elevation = 3.13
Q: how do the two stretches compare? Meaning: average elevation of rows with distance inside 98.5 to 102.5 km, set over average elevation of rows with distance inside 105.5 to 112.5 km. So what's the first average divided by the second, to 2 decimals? 0.99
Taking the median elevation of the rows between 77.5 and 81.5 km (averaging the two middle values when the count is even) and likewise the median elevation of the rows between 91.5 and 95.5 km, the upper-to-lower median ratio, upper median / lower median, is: 1.4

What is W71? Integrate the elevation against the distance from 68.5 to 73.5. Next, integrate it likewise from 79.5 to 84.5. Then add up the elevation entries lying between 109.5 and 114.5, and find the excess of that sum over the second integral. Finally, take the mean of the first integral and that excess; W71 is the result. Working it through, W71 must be 9.9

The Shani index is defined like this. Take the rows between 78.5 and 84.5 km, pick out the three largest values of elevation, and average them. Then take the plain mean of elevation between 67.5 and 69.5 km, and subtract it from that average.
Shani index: -1.1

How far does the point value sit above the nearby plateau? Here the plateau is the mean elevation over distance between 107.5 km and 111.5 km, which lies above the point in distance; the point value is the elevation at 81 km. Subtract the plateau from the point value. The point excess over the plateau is -0.8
